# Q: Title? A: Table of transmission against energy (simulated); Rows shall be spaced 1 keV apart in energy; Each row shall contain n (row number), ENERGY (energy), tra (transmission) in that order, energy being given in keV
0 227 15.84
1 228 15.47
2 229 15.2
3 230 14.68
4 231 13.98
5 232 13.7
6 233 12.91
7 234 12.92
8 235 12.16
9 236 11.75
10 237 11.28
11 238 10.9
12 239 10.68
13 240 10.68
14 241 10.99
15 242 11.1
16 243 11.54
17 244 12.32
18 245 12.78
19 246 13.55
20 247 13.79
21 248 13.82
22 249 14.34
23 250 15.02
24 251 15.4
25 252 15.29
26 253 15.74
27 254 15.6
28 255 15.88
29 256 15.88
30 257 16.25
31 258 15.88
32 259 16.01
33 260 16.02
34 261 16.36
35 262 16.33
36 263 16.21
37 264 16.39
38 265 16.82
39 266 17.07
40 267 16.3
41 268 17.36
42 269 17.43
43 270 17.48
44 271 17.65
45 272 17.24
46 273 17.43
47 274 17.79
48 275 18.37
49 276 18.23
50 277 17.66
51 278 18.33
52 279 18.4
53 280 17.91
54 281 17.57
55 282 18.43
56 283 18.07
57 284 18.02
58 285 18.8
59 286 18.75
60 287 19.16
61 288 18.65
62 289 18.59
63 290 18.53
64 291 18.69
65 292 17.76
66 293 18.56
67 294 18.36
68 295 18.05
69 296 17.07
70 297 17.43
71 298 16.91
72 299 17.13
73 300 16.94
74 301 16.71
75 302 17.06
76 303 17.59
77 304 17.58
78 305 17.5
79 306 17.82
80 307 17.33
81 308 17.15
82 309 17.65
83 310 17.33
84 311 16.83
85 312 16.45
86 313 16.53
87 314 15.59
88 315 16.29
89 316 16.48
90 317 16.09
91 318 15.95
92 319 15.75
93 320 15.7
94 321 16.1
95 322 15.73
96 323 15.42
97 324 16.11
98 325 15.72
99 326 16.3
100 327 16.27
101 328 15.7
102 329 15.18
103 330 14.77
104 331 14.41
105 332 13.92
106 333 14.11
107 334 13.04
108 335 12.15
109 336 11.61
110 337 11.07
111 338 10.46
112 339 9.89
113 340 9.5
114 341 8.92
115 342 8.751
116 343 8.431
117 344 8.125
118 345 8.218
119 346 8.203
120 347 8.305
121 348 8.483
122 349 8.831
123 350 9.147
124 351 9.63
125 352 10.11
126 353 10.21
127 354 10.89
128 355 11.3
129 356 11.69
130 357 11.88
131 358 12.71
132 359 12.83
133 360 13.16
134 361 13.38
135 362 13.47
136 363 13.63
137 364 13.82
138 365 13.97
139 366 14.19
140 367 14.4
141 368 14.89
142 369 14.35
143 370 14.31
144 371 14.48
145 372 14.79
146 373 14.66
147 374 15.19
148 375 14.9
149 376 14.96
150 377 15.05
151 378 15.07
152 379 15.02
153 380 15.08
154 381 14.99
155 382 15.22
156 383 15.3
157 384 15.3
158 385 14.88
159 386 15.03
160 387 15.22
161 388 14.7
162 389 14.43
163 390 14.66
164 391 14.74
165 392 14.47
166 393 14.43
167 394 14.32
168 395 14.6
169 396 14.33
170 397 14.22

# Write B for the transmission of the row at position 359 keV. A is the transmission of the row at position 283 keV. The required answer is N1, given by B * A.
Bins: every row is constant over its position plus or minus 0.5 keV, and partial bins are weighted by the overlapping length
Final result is 232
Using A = 18.07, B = 12.83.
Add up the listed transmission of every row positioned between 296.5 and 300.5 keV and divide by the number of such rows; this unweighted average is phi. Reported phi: 17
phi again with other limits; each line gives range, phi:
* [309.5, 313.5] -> 17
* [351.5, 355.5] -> 11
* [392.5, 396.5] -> 14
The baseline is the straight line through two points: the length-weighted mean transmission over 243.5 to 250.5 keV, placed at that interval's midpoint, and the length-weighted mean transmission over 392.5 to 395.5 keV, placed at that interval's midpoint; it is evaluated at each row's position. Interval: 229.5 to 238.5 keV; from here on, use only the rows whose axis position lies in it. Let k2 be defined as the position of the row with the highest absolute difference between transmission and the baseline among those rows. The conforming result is 238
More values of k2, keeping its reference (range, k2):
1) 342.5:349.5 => 344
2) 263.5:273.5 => 271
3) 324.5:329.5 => 326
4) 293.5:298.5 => 294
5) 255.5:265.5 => 265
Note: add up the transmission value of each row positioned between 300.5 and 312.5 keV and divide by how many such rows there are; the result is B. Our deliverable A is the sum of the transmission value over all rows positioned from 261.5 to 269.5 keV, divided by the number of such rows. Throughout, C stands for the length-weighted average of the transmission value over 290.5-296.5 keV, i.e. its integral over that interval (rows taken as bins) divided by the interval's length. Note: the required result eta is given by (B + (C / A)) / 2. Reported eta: 9.2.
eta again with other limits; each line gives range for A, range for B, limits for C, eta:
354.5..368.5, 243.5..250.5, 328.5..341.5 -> 7.3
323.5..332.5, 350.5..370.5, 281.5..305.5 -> 7.0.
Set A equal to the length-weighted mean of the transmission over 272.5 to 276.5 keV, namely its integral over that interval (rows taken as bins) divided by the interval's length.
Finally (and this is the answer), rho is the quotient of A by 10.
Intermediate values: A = 18.0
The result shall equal 1.80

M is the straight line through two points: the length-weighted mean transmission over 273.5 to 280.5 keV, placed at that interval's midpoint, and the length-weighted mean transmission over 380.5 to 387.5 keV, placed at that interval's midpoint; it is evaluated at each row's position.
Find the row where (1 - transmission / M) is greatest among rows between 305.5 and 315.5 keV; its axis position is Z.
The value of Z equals 314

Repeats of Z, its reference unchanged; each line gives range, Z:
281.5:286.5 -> 284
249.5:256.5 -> 250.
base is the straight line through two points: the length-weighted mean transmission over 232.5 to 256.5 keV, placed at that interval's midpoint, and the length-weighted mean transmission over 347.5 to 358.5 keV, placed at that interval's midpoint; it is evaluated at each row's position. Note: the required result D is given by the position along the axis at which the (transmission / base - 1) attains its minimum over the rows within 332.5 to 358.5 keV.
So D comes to 344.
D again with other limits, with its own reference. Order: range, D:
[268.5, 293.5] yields 272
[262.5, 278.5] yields 263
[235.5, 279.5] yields 239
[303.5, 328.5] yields 314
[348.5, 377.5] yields 349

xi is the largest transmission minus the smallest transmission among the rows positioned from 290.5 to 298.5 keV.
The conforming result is 1.8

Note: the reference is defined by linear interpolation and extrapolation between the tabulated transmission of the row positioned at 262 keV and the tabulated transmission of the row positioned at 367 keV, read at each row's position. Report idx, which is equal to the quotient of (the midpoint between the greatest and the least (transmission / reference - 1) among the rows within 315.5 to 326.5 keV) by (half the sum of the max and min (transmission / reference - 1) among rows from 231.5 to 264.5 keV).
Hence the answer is 0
